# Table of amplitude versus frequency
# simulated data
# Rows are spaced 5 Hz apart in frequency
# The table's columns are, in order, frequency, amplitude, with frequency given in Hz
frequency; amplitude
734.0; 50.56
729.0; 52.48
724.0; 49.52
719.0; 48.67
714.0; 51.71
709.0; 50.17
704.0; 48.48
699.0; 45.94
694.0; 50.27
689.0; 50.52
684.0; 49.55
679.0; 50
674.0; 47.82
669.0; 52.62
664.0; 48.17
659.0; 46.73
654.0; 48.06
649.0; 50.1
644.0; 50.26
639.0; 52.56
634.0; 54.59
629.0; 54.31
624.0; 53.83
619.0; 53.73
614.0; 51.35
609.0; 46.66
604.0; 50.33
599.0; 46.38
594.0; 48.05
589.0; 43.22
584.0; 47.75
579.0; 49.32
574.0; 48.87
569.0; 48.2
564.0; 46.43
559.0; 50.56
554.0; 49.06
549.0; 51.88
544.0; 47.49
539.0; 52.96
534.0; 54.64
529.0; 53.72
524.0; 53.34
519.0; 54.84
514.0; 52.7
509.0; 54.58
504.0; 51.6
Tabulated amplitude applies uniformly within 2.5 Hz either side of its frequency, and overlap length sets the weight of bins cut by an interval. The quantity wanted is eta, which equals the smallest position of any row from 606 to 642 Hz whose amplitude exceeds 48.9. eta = 614.0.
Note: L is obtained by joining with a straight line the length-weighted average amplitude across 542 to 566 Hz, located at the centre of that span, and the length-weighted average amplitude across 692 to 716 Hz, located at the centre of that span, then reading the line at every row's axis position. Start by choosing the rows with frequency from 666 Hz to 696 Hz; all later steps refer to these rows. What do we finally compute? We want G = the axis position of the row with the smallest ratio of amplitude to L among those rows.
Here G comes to 674.0 Hz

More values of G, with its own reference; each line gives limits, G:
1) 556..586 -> 564.0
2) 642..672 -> 659.0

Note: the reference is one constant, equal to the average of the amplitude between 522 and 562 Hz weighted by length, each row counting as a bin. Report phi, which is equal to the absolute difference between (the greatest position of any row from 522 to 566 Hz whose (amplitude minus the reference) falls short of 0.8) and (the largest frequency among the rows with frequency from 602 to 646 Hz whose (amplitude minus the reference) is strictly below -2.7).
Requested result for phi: 45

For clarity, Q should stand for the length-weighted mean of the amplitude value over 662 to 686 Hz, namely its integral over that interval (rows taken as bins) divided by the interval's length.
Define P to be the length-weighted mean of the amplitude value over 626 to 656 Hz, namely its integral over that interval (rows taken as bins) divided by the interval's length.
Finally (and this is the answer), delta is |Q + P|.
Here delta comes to 101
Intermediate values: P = 51.7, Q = 49.7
